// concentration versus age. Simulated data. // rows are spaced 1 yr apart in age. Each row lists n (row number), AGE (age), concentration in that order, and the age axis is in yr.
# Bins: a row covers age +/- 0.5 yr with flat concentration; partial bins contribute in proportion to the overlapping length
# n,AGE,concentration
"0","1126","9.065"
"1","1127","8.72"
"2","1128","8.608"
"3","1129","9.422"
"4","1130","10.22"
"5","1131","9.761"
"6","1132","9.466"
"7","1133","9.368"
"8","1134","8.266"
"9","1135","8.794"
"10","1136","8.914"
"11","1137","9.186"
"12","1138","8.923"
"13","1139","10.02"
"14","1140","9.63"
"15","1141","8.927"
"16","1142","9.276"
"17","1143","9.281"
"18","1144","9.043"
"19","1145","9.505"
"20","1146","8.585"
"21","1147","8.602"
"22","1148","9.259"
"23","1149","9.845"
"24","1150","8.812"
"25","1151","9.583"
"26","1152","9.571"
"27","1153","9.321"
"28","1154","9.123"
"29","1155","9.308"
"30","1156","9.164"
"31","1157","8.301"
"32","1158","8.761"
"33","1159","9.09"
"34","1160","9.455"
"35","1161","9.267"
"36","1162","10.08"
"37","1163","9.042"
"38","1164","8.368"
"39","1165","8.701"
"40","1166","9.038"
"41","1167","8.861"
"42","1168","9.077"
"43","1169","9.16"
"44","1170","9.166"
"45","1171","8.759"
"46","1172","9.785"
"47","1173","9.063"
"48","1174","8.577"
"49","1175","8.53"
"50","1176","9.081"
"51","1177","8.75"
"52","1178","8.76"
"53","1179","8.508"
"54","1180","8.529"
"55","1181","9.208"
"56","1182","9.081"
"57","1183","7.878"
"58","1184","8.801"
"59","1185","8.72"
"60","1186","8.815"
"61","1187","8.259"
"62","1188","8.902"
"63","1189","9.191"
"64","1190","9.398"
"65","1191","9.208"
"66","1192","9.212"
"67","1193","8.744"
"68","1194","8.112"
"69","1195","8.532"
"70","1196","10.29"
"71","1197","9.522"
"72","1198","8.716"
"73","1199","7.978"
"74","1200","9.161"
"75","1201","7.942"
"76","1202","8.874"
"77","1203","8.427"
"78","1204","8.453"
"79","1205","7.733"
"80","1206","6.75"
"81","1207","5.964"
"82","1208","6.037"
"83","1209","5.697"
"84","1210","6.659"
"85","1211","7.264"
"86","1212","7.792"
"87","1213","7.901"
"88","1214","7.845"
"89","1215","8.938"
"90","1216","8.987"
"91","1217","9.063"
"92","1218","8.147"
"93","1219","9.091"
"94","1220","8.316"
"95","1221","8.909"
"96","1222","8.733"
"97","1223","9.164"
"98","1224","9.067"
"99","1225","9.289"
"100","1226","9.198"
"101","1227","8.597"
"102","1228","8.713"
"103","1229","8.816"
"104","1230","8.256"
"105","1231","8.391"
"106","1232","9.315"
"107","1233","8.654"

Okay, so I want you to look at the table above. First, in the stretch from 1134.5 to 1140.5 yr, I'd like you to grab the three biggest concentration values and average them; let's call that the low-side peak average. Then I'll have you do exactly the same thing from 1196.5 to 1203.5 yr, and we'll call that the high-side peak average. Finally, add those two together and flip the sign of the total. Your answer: -18.8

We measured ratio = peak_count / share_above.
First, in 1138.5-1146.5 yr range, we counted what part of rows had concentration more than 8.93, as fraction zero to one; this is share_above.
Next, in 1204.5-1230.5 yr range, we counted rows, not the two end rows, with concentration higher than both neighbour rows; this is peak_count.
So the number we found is 11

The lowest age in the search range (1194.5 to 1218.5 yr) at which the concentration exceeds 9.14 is 1196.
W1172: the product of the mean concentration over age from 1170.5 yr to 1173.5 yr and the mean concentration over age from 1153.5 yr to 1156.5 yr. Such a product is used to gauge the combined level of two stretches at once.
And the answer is 85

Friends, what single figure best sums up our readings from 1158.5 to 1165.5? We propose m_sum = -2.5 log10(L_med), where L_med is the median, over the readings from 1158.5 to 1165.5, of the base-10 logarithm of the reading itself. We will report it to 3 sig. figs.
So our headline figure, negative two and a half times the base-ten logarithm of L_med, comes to 0.0459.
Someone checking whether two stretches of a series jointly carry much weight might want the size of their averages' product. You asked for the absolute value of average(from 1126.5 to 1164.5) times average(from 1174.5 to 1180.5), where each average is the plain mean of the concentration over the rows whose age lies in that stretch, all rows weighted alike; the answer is 79.8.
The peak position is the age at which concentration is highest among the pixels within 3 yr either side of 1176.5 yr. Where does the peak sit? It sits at 1176 yr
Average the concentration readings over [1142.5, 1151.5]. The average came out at 9.17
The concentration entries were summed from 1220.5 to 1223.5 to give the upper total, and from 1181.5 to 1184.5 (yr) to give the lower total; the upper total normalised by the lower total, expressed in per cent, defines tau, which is 104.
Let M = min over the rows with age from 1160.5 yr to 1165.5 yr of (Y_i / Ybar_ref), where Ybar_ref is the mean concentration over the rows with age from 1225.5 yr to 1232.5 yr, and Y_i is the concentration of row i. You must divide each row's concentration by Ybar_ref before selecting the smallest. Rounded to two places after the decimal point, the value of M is 0.96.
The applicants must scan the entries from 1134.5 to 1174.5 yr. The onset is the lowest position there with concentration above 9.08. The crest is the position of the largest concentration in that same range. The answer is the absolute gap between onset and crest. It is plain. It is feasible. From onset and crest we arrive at 25 yr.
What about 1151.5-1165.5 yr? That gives 10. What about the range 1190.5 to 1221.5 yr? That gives 5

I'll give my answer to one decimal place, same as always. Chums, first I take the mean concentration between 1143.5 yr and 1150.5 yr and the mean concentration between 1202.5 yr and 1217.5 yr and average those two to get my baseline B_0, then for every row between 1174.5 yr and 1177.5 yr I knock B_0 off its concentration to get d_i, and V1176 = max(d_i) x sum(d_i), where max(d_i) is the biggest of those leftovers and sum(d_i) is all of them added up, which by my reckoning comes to 1.0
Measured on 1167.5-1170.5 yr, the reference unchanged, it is 2.0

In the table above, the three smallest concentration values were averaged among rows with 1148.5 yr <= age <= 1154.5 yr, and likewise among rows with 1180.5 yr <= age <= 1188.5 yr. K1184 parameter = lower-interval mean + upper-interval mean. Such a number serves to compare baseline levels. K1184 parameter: 17.4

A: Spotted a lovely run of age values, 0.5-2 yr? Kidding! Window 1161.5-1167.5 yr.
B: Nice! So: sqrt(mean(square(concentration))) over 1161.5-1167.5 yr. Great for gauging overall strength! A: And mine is 9.0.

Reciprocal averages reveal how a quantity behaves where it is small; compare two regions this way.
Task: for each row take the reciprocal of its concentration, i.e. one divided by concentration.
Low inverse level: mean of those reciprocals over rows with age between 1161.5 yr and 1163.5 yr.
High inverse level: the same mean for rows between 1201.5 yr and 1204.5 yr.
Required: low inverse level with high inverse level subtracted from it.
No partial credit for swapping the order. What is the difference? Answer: -0.012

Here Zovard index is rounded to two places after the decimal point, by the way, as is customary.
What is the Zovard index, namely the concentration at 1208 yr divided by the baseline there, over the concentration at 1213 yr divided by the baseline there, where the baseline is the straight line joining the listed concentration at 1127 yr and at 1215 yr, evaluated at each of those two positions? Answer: 0.77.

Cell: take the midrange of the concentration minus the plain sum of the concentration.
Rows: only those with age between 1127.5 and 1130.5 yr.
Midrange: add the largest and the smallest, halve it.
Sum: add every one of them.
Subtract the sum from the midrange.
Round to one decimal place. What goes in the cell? -18.8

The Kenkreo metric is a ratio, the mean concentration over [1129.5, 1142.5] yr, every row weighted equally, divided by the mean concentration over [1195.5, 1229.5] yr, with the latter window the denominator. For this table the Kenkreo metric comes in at 1.12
